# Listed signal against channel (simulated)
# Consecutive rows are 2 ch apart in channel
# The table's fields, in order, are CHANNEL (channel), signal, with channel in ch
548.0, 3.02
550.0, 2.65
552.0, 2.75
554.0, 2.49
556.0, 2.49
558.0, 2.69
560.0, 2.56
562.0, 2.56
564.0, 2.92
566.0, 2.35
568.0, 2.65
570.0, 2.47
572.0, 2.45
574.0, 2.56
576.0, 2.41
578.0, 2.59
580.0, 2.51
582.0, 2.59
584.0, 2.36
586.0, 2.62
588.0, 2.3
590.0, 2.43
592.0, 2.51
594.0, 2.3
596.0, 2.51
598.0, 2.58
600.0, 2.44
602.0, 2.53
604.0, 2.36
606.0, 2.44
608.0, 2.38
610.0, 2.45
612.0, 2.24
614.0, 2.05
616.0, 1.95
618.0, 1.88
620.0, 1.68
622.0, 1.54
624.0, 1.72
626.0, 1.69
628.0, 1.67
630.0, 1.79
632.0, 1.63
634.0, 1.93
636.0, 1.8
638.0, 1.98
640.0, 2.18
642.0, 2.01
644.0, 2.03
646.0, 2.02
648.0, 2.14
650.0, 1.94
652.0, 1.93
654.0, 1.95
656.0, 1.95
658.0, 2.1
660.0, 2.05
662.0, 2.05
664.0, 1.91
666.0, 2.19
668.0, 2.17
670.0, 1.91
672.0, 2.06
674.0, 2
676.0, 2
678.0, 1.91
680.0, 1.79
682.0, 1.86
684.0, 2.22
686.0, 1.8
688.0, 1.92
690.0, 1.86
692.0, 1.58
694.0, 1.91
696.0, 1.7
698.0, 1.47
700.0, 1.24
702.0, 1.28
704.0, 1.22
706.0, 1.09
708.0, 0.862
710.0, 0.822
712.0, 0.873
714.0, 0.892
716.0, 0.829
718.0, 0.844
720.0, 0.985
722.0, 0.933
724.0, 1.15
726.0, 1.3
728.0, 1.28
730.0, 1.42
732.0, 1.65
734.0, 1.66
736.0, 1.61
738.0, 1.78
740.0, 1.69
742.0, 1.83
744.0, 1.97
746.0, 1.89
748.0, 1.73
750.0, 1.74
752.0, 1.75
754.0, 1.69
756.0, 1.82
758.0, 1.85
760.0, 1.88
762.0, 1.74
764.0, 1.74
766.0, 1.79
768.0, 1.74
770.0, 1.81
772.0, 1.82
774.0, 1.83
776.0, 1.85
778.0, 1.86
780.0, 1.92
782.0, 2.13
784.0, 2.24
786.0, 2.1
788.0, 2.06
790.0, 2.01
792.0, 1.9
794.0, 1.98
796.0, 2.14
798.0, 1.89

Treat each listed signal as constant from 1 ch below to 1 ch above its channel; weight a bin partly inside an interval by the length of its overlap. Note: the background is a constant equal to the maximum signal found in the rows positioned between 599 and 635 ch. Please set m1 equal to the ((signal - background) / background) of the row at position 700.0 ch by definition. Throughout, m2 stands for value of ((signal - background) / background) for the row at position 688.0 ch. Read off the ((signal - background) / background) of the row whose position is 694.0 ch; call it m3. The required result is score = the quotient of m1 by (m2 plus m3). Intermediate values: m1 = -0.51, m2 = -0.241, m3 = -0.25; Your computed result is 1.05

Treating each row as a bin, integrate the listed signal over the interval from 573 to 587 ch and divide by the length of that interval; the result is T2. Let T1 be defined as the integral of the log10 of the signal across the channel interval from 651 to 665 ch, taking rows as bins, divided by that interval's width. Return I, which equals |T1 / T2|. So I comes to 0.12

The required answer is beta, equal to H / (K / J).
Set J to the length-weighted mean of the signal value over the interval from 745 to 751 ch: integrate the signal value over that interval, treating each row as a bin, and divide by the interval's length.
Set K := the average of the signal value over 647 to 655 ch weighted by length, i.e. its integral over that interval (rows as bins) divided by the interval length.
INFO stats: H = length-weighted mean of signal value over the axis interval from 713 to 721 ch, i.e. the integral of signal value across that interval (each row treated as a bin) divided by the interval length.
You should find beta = 0.8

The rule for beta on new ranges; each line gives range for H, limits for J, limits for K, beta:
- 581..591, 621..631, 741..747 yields 2.2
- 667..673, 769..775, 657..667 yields 1.8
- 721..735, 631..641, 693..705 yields 1.7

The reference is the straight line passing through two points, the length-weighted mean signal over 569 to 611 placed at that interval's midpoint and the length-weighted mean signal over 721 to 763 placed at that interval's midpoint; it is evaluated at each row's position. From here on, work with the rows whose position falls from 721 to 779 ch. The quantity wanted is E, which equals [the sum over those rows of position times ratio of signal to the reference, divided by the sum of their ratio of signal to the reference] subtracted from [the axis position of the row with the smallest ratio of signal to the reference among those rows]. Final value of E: -30.6 ch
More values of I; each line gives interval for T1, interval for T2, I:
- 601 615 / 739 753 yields 0.21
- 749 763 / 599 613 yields 0.10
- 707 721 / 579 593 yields 0.02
